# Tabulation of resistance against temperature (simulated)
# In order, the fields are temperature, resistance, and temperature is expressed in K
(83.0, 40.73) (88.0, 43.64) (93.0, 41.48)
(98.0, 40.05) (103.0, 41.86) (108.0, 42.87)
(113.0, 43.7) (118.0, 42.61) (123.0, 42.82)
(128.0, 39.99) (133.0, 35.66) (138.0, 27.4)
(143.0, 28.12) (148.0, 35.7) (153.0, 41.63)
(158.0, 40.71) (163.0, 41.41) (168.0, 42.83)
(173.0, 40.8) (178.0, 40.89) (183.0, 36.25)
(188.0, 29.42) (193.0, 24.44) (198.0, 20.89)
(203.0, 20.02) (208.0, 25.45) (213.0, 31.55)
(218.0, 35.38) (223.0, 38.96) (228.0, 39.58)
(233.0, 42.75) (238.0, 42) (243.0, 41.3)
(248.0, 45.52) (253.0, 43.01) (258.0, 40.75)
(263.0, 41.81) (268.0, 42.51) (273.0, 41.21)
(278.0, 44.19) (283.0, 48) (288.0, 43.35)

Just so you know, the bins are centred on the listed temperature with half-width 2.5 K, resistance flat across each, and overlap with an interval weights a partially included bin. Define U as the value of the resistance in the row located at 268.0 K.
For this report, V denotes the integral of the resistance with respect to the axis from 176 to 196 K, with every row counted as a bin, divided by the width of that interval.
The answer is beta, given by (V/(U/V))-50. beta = -26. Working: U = 42.51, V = 32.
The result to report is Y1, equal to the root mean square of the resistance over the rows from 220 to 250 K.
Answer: 41.7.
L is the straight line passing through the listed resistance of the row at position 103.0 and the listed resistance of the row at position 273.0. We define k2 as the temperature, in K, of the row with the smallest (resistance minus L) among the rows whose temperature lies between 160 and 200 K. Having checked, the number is 198.0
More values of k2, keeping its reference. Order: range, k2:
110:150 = 138.0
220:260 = 223.0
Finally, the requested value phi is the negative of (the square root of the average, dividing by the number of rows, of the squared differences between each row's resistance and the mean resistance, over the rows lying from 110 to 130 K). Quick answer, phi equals -1.4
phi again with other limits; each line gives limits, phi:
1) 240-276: -1.5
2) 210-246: -3.7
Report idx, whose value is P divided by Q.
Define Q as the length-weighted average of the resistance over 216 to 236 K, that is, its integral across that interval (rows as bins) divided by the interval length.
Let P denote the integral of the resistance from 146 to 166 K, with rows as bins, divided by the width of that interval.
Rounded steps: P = 40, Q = 39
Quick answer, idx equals 1.02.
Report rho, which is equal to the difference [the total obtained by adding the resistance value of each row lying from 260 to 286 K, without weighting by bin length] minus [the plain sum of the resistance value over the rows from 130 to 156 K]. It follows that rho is 49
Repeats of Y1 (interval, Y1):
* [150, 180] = 41.4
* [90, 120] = 42.1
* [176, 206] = 29.7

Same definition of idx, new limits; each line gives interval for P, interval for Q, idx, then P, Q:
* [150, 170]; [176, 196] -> 1.29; 41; 32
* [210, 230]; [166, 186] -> 0.90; 36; 40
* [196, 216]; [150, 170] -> 0.60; 25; 41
